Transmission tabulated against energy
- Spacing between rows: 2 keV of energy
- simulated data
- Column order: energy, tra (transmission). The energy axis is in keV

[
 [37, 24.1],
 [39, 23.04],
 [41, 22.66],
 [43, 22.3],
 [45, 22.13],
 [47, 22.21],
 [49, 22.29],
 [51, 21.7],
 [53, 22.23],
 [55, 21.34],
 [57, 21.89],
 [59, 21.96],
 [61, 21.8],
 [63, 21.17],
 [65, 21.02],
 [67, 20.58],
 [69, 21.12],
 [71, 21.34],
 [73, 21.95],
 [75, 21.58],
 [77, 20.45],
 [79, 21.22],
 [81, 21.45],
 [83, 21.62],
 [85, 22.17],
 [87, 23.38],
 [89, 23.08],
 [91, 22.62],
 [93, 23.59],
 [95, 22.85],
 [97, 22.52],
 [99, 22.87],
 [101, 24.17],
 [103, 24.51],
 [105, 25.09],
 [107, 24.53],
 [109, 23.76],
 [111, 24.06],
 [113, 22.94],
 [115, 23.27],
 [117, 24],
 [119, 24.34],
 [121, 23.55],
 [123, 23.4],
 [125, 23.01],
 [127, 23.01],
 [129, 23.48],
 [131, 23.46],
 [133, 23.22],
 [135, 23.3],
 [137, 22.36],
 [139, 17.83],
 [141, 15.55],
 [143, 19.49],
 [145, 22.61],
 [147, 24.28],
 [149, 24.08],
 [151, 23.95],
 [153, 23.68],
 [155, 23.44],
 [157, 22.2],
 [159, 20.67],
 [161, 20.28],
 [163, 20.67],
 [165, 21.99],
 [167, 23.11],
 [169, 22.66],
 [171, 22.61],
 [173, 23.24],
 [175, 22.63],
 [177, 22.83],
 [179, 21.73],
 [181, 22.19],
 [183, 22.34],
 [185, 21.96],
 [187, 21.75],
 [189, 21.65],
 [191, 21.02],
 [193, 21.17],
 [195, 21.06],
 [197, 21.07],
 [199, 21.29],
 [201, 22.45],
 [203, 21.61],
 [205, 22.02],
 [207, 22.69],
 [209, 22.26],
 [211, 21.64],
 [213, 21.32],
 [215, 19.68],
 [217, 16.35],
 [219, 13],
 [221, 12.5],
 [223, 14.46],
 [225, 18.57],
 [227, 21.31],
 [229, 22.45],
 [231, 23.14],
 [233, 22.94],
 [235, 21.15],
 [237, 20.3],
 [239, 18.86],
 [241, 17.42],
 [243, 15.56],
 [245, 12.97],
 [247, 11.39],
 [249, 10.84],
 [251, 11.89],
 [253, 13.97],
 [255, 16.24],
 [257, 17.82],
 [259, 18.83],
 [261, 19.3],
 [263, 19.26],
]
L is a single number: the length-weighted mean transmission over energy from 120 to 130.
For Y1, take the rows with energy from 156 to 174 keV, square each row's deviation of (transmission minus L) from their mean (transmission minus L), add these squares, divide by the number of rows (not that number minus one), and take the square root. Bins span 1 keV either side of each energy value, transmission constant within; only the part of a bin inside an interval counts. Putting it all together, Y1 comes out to 1.1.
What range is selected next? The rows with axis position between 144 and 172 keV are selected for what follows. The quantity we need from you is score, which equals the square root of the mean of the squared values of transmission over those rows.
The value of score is 22.6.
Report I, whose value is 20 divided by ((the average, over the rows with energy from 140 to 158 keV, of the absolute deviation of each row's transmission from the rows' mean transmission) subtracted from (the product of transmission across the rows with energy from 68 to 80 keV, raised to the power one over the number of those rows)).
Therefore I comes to 1.04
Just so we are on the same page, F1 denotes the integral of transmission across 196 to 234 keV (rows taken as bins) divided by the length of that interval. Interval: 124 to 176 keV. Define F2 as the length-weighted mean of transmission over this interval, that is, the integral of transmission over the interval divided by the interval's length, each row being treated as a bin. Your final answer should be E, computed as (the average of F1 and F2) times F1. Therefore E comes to 423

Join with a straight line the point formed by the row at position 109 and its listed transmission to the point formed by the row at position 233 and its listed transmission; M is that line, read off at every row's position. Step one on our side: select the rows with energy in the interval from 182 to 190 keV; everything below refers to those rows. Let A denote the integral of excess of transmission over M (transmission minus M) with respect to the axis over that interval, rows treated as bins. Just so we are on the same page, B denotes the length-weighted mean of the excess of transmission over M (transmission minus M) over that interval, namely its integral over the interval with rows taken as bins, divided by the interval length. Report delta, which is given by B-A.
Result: 9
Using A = -11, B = -1.3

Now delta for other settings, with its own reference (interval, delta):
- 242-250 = 71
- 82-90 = 9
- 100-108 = -5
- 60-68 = 20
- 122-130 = 3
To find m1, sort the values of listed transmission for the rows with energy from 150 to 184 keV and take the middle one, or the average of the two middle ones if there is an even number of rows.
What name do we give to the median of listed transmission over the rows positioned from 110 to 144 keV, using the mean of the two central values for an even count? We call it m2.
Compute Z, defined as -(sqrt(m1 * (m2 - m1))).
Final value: -3.9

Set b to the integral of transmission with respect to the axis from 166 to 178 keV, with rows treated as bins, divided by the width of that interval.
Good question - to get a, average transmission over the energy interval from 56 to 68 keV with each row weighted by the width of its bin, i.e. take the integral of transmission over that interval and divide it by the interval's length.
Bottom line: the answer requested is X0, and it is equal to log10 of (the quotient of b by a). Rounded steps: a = 21.4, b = 22.8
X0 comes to 0.028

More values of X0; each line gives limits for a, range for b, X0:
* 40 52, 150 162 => 0.003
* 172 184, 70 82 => -0.023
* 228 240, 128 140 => 0.016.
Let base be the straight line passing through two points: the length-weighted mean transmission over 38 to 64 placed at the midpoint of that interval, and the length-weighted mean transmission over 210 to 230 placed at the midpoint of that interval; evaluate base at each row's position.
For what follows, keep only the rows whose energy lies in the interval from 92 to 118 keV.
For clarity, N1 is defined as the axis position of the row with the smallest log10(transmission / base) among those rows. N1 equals 97 keV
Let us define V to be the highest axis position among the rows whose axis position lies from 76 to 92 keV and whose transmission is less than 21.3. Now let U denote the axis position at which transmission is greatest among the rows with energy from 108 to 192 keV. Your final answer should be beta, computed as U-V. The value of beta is 40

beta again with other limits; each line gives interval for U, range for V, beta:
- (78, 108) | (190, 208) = -94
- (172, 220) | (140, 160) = 14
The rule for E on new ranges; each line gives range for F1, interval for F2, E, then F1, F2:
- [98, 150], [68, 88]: 511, 22.9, 21.6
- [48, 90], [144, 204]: 476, 21.7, 22.2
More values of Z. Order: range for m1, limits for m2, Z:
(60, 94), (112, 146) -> -5.9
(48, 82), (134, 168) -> -4.4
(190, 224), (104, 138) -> -7.0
